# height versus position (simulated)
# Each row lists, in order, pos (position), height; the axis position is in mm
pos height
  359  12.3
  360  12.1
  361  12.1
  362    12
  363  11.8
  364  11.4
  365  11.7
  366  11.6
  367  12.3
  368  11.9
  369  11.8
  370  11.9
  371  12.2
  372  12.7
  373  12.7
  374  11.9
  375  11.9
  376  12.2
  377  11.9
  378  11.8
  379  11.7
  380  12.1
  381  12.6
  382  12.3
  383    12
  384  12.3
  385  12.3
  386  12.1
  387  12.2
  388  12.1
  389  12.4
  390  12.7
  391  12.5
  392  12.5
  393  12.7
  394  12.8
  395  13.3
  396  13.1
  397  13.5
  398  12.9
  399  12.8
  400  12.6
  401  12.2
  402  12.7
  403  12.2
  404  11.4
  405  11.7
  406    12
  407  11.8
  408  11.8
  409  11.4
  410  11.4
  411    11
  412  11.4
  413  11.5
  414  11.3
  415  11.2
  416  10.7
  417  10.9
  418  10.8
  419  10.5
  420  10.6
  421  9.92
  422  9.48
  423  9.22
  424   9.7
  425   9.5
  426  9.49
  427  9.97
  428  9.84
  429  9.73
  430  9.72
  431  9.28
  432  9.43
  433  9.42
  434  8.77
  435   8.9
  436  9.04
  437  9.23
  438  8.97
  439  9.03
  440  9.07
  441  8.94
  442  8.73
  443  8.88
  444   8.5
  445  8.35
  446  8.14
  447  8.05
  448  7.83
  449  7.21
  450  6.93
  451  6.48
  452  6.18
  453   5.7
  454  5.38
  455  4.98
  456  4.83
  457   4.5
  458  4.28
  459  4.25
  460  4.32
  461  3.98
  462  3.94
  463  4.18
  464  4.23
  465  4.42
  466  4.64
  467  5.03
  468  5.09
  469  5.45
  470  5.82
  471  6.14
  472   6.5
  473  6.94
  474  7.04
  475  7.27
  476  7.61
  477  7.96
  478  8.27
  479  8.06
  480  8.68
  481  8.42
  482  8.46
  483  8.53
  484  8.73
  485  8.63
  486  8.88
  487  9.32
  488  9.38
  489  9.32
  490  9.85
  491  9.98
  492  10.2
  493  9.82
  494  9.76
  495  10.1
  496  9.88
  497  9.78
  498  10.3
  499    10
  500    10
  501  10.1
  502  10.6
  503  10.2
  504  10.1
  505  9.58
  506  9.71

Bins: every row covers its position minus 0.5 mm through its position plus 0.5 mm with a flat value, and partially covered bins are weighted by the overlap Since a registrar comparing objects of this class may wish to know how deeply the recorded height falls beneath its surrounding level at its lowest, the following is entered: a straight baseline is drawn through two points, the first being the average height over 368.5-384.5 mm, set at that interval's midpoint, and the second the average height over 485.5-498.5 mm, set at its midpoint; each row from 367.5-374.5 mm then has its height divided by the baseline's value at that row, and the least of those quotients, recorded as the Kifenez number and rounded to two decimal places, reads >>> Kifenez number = 0.96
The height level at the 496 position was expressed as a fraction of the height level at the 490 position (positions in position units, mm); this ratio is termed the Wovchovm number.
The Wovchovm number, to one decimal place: 1.0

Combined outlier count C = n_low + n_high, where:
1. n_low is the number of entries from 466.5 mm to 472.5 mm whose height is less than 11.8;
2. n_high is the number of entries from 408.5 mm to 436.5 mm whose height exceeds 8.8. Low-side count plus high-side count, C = 33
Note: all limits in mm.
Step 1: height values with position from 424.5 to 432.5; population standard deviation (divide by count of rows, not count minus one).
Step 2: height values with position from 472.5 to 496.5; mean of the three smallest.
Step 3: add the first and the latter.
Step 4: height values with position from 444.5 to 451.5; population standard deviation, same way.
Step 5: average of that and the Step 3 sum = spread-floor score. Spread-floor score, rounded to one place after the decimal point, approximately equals 4.0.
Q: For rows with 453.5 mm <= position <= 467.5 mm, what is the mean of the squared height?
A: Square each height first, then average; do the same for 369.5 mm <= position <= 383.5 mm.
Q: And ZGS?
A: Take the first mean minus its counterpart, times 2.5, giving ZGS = -317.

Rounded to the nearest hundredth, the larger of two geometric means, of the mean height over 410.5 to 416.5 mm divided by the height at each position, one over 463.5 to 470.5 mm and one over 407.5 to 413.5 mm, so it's 2.27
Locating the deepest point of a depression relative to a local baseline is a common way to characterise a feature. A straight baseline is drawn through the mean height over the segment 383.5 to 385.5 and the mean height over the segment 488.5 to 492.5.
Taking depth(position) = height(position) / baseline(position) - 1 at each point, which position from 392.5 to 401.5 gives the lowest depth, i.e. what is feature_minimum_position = 401 mm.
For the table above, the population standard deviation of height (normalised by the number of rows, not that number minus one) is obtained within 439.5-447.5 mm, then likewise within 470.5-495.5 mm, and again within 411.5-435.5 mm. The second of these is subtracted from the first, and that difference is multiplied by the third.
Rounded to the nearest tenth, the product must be -0.6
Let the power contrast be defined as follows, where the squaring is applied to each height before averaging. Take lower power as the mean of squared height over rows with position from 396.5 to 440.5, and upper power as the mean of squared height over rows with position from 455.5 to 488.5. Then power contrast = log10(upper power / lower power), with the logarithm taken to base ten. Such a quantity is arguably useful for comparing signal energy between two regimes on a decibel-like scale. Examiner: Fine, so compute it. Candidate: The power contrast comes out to -0.40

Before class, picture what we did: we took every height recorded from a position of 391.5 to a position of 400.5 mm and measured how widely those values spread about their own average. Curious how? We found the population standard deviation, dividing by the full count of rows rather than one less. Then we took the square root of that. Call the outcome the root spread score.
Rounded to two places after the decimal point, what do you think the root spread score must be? 0.56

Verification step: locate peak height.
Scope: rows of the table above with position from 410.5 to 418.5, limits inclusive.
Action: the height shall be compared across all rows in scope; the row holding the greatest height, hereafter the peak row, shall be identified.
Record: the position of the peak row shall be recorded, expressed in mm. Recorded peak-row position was 413 mm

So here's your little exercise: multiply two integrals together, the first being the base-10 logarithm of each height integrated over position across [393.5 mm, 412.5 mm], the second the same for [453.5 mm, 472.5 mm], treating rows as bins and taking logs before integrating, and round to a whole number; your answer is 267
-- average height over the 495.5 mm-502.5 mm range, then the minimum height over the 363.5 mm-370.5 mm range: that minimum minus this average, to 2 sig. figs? 1.3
